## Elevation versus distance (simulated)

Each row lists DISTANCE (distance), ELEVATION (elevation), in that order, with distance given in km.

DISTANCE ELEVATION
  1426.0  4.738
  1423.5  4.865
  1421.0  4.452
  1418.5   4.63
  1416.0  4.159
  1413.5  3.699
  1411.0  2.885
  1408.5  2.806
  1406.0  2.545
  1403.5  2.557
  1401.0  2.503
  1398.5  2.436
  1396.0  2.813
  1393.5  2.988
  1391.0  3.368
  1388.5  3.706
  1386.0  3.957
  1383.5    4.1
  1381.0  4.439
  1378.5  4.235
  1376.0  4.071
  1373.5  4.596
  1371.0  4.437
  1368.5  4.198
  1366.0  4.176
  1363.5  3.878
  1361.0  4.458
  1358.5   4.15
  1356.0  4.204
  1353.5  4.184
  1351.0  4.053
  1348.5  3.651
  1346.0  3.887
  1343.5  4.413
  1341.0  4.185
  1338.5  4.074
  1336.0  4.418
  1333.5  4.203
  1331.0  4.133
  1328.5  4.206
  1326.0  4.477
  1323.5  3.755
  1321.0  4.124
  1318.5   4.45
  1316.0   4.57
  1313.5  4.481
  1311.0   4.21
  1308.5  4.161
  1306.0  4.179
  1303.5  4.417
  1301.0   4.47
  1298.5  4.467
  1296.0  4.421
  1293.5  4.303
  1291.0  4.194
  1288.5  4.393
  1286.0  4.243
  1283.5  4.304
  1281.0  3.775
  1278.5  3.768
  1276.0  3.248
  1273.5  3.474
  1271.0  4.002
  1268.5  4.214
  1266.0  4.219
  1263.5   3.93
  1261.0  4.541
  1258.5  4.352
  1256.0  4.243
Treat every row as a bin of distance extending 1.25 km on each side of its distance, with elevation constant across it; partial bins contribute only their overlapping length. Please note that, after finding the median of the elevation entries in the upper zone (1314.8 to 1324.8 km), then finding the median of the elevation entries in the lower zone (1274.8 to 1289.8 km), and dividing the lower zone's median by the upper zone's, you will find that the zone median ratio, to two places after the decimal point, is 0.94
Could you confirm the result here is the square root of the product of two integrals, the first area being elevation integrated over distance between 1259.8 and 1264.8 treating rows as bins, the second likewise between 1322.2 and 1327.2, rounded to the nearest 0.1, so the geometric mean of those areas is 20.9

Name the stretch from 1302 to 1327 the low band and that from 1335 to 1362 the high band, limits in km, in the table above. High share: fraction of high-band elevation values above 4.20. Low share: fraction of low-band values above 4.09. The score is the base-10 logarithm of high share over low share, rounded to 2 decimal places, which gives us -0.39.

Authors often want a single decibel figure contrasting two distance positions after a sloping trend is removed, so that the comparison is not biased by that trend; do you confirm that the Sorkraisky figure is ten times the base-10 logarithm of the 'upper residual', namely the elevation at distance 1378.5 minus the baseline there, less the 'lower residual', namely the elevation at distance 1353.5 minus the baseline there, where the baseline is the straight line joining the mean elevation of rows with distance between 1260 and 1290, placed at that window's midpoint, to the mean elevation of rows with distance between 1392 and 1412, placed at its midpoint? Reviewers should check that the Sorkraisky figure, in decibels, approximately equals -5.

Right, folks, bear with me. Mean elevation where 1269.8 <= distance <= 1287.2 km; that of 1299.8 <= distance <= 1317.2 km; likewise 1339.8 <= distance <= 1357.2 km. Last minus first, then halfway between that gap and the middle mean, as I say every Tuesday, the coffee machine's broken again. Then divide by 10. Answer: 0.230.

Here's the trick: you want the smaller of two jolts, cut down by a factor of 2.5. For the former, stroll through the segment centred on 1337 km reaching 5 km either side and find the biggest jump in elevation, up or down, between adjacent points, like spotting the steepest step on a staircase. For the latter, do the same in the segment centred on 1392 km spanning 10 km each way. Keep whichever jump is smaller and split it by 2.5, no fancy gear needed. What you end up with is 0.138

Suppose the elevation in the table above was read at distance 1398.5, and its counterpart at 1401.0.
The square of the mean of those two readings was 6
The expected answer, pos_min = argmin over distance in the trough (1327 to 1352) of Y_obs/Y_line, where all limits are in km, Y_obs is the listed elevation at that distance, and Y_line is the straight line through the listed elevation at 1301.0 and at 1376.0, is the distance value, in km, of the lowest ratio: 1348.5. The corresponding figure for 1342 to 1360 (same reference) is 1348.5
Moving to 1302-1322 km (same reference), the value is 1308.5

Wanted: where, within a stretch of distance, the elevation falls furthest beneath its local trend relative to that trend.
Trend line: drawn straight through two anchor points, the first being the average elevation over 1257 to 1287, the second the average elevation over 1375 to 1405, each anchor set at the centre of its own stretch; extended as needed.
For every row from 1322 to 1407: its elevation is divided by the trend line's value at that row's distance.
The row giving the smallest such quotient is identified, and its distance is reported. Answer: 1398.5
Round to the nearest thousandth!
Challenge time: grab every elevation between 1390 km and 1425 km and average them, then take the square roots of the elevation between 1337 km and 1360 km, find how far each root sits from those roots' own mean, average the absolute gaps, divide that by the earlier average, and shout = 0.011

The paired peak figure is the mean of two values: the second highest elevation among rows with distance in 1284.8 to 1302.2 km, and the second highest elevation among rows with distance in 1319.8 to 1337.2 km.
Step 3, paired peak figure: 4.44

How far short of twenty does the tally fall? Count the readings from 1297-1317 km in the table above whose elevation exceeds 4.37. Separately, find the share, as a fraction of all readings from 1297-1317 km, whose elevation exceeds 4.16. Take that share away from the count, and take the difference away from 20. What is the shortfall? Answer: 16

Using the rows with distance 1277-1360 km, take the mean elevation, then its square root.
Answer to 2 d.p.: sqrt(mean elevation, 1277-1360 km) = 2.05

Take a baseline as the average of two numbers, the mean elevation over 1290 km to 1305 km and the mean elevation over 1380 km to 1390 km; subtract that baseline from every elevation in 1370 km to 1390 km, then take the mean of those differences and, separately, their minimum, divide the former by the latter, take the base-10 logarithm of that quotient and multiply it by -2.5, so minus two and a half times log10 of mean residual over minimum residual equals 3.4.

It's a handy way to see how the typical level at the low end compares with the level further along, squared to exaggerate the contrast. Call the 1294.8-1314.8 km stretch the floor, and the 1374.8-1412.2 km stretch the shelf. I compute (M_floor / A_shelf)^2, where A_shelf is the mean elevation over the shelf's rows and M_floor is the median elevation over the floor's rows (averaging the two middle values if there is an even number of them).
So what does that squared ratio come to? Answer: 1.80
